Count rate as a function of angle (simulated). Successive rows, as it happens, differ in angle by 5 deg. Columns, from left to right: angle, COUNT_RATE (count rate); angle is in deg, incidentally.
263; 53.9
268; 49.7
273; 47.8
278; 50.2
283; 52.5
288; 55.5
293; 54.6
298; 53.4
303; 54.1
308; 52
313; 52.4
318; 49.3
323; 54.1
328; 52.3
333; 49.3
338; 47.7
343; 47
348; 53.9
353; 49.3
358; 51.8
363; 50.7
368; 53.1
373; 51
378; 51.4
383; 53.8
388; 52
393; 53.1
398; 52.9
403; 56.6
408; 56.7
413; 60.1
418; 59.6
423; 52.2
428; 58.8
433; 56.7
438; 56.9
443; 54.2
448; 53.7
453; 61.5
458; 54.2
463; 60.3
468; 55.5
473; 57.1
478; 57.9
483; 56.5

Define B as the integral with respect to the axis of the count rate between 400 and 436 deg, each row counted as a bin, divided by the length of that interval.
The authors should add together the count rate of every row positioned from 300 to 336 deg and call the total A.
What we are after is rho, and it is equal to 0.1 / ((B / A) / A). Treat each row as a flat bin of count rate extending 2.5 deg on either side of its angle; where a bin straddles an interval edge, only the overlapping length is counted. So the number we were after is 231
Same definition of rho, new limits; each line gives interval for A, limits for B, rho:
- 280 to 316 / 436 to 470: 248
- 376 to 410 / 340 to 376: 278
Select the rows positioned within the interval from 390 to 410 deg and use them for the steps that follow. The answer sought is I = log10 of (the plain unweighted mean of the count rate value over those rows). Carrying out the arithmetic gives 1.74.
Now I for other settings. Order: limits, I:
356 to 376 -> 1.71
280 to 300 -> 1.73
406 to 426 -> 1.76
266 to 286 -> 1.70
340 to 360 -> 1.70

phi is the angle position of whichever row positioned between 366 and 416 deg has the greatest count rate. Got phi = 413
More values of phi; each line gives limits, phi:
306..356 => 323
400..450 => 413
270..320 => 288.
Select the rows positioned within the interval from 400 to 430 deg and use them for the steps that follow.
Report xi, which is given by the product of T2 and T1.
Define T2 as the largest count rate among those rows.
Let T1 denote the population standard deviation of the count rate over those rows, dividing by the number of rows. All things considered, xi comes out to 159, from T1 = 2.7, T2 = 60.1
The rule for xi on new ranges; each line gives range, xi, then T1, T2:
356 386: 60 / 1.1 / 53.8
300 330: 87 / 1.6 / 54.1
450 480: 156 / 2.5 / 61.5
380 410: 103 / 1.8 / 56.7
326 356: 132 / 2.4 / 53.9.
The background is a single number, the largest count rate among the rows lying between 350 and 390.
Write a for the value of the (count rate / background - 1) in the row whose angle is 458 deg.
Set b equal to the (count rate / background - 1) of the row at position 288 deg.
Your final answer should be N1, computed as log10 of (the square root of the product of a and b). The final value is -1.81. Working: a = 0.01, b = 0.03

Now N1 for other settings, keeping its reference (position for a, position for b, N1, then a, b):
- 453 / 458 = -1.49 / 0.14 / 0.01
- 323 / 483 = -1.78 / 0.01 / 0.05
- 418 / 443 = -1.55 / 0.11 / 0.01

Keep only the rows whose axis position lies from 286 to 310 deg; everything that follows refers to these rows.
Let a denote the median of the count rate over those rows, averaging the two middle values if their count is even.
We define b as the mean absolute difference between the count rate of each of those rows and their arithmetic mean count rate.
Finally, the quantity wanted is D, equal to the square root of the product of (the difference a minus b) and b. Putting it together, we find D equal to 7.2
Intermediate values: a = 54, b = 0.98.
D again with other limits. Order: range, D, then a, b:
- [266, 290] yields 10.5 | 50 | 2.29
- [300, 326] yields 8.4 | 52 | 1.38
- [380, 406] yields 7.9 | 53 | 1.22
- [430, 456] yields 10.8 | 57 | 2.12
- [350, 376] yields 7.1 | 51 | 1.02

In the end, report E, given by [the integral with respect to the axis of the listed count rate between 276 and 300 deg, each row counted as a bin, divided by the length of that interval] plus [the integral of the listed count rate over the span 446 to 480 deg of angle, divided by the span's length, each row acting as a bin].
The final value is 110.5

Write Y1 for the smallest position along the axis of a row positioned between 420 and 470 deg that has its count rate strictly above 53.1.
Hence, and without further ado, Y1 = 428 deg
